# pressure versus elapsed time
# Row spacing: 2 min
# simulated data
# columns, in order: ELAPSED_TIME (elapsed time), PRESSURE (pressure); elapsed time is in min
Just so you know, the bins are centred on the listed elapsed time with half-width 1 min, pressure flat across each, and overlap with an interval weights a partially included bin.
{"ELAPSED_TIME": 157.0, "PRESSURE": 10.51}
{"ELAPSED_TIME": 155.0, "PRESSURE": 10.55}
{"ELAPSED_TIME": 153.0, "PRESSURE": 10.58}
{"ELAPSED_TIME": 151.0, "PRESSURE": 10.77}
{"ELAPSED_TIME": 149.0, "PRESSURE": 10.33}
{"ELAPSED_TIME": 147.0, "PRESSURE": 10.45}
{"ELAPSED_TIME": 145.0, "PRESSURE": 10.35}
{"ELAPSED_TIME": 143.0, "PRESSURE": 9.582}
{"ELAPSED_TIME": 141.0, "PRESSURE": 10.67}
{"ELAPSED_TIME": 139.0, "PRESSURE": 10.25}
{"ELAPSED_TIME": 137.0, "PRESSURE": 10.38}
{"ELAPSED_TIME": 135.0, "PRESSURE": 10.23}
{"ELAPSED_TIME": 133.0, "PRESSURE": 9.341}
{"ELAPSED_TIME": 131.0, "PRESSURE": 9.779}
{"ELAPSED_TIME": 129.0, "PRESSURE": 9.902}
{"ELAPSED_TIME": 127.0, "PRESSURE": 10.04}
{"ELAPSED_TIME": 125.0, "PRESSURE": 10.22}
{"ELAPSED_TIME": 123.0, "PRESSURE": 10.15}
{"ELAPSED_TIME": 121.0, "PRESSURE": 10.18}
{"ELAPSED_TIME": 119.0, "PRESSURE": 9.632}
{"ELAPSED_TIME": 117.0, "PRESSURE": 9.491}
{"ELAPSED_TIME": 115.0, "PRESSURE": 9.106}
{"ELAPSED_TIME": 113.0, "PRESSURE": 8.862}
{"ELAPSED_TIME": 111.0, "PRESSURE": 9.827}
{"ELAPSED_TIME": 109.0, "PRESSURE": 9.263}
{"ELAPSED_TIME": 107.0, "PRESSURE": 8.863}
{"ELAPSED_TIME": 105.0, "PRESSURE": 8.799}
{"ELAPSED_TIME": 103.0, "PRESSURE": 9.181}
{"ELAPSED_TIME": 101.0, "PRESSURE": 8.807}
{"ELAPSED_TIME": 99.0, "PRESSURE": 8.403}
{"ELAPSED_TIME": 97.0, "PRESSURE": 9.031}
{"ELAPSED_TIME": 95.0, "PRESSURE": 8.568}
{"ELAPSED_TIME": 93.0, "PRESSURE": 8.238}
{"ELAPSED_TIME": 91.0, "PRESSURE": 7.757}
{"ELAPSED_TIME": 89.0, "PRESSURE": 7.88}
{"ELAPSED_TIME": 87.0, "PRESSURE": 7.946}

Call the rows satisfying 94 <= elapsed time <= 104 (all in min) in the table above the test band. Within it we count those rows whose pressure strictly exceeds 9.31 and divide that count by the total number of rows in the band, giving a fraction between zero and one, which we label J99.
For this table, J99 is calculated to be 0.00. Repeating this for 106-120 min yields 0.43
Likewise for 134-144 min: 1.00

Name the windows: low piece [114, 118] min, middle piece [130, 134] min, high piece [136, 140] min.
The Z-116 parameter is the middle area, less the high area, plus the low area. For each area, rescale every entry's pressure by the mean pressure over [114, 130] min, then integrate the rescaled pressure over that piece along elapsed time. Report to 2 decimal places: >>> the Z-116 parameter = 3.47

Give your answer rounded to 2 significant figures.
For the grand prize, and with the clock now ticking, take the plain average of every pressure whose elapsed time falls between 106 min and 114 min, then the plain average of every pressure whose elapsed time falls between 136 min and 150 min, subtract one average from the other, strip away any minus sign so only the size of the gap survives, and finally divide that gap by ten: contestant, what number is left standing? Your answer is 0.11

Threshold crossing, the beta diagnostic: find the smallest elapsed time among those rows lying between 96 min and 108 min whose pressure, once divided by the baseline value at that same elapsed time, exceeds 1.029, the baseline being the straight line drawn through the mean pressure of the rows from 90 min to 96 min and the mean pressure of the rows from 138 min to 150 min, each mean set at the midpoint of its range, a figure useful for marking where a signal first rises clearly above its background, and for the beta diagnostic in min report 97.0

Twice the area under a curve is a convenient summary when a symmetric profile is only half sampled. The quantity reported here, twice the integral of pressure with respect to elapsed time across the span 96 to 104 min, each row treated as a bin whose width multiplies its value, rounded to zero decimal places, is 142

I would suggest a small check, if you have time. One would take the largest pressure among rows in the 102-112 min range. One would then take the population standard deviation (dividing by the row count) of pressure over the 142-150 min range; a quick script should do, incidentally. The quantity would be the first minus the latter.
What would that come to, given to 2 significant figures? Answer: 9.5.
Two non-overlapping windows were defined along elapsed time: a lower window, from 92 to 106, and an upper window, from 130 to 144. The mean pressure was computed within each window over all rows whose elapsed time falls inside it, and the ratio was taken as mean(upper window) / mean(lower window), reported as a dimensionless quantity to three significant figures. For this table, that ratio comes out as 1.15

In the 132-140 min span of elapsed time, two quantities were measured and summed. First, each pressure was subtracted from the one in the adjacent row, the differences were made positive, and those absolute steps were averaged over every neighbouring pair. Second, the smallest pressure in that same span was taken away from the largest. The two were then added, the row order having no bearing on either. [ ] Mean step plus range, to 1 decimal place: 1.4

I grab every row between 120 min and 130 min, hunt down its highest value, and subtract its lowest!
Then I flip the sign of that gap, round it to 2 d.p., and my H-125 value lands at -0.32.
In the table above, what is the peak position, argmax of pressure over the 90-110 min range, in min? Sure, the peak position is 109.0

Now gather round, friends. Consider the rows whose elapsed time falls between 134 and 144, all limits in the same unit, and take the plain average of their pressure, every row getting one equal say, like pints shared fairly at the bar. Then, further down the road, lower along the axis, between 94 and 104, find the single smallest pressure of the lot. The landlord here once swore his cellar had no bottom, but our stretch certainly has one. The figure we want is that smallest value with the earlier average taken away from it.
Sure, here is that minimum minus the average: -1.8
